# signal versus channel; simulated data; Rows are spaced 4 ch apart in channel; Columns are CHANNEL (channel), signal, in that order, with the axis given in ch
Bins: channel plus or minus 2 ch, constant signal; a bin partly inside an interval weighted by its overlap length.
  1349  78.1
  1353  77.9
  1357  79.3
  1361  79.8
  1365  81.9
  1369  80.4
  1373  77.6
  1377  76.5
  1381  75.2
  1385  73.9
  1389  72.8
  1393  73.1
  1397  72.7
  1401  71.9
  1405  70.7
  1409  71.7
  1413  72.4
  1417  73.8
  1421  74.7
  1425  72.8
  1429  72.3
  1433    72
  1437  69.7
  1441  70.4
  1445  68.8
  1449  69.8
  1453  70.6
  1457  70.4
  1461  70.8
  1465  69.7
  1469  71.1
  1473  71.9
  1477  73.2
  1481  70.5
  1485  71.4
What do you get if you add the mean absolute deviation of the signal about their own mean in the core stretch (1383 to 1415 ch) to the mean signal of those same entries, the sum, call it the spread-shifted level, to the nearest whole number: 73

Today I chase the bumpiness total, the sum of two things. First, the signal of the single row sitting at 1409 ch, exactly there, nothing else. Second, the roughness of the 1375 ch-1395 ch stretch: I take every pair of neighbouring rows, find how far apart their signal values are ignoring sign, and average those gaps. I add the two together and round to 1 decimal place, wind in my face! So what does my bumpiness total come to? 72.7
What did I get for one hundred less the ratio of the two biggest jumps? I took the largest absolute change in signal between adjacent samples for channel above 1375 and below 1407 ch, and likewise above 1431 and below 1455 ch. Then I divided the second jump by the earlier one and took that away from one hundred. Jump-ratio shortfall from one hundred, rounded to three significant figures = 98.2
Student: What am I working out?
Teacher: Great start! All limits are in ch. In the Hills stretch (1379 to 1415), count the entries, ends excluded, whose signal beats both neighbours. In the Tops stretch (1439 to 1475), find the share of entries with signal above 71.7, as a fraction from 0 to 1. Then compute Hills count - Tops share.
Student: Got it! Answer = 0.89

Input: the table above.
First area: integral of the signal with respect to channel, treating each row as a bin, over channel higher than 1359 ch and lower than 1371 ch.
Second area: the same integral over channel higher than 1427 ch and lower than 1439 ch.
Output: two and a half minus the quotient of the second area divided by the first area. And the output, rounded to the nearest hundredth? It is 1.62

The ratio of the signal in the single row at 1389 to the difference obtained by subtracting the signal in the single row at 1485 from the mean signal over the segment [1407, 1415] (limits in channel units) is 112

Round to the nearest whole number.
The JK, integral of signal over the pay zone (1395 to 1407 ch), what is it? 861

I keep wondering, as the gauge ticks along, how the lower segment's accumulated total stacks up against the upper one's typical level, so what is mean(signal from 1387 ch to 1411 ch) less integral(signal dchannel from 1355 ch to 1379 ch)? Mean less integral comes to -1830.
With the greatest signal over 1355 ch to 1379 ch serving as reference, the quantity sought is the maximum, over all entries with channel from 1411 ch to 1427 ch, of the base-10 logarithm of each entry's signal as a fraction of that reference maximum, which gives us -0.040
